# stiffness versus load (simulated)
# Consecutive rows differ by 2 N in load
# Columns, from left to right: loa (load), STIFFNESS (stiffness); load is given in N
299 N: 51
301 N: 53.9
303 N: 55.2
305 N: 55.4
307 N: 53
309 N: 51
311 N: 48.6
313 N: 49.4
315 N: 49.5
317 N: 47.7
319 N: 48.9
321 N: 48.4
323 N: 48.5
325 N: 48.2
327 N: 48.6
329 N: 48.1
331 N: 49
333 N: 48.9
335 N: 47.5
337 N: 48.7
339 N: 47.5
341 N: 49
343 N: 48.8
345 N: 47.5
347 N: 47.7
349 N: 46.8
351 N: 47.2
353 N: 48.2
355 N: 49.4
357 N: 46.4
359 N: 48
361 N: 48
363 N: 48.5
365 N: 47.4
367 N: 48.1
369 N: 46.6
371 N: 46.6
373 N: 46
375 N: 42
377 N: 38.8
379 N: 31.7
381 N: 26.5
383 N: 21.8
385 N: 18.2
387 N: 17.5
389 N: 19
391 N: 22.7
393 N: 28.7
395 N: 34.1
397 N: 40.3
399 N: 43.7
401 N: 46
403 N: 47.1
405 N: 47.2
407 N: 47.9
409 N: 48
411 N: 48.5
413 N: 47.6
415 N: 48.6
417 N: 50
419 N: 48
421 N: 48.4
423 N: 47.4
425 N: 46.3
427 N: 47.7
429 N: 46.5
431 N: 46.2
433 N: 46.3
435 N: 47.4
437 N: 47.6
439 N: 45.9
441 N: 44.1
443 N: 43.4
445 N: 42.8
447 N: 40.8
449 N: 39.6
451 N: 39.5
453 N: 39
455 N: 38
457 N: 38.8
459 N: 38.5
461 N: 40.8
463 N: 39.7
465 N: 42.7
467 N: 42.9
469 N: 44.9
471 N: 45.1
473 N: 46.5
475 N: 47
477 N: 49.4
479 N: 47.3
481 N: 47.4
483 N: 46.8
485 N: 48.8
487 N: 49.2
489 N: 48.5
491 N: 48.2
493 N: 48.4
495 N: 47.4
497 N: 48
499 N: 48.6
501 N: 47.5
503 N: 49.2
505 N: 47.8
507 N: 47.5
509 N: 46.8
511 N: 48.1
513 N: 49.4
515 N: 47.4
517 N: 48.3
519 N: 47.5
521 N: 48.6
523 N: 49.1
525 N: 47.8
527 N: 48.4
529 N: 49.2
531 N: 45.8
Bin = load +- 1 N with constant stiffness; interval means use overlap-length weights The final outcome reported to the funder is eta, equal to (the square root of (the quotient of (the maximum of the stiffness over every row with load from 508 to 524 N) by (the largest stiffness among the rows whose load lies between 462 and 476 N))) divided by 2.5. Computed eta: 0.410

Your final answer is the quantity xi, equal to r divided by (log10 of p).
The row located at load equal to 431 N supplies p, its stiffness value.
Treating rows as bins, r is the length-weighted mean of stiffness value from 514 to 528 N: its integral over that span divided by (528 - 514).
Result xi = 28.9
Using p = 46.2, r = 48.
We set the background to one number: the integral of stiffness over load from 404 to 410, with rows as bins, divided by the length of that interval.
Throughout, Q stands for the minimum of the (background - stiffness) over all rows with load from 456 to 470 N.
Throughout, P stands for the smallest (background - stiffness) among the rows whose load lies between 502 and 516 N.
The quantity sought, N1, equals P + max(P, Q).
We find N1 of 1.1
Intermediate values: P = -1.7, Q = 2.8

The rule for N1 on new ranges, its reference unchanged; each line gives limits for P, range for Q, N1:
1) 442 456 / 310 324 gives 8.6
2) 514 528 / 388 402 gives 0.3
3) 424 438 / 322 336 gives 0.0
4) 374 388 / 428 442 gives 11.4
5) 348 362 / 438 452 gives 0.1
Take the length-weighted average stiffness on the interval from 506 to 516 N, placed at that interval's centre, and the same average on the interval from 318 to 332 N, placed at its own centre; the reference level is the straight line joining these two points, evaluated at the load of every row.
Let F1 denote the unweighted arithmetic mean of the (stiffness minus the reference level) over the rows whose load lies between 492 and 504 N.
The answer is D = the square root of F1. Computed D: 0.54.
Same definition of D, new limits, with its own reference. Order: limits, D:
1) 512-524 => 0.75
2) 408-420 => 0.50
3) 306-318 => 1.14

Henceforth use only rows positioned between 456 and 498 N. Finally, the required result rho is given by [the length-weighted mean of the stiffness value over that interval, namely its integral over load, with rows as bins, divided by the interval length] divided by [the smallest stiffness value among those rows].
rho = 1.18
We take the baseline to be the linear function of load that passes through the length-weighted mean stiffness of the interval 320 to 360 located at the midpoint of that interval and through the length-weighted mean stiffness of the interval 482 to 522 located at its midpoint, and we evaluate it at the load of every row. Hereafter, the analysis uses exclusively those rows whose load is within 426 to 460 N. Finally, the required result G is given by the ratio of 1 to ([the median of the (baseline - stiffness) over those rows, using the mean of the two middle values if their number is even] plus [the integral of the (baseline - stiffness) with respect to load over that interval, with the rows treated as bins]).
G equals 0.01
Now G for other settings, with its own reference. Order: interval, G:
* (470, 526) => 0.09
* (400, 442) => 0.03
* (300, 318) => -0.02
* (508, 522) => 0.85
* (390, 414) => 0.01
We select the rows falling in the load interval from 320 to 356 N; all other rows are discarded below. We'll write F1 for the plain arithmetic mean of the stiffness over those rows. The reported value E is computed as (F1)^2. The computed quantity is 2325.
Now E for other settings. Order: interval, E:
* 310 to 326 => 2367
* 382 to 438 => 1683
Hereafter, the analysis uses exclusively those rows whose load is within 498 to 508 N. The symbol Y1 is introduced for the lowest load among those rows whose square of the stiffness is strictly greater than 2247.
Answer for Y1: 499 N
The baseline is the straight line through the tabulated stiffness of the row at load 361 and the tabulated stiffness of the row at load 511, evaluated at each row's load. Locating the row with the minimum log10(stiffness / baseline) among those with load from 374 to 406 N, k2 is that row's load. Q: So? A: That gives 387 N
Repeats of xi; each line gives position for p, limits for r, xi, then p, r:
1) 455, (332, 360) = 30.4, 38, 48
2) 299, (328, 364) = 28.1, 51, 48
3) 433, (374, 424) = 23.0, 46.3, 38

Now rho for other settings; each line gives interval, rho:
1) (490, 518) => 1.03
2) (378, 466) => 2.31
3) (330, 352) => 1.03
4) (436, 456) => 1.11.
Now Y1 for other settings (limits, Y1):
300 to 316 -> 301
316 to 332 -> 317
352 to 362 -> 353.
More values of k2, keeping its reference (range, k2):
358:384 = 383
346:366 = 357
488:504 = 495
